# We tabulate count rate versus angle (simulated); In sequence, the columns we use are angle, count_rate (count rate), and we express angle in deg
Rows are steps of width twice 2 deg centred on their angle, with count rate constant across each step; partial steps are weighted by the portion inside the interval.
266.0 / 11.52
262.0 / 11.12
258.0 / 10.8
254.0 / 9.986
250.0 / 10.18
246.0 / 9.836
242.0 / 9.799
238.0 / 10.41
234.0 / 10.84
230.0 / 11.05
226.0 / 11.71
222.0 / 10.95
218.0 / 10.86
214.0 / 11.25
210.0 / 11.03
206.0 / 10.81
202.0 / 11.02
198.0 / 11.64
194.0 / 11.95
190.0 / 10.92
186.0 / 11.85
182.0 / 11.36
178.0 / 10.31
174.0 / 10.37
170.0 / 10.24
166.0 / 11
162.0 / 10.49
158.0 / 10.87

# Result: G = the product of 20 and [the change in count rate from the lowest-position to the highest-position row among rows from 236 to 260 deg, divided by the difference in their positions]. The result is 0.39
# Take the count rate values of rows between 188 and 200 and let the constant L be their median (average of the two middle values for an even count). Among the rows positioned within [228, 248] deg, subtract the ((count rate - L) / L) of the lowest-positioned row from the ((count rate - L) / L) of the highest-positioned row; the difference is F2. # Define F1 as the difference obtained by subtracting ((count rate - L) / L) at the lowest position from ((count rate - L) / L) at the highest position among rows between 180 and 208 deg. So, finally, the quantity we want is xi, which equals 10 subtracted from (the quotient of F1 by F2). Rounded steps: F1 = -0.05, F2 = -0.10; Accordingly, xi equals -9.5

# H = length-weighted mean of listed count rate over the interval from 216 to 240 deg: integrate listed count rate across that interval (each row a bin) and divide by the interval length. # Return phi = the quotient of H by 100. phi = 0.110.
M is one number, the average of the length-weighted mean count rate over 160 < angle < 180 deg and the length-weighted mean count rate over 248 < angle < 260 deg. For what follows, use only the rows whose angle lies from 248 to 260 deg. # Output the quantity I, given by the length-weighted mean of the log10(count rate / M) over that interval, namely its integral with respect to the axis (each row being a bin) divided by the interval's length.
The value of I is -0.004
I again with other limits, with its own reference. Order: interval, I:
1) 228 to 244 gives 0.005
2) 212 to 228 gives 0.032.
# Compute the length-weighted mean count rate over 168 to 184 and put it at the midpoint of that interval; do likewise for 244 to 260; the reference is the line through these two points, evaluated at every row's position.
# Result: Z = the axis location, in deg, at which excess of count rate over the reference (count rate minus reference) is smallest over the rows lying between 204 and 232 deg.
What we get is 206.0 deg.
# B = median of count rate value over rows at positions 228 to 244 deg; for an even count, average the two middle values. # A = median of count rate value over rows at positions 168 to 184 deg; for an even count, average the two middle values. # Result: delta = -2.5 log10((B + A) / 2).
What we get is -2.55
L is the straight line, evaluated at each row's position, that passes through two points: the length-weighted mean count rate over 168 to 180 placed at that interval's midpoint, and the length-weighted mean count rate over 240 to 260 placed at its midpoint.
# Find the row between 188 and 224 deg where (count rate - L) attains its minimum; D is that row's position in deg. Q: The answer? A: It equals 206.0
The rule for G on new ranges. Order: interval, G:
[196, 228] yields 0.05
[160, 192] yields 0.31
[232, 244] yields -2.60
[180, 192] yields -1.10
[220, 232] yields 0.25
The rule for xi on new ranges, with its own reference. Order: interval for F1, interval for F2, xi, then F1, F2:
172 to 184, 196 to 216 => -12.5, 0.09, -0.03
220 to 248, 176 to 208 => -12.2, -0.10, 0.04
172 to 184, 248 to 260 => -8.4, 0.09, 0.05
